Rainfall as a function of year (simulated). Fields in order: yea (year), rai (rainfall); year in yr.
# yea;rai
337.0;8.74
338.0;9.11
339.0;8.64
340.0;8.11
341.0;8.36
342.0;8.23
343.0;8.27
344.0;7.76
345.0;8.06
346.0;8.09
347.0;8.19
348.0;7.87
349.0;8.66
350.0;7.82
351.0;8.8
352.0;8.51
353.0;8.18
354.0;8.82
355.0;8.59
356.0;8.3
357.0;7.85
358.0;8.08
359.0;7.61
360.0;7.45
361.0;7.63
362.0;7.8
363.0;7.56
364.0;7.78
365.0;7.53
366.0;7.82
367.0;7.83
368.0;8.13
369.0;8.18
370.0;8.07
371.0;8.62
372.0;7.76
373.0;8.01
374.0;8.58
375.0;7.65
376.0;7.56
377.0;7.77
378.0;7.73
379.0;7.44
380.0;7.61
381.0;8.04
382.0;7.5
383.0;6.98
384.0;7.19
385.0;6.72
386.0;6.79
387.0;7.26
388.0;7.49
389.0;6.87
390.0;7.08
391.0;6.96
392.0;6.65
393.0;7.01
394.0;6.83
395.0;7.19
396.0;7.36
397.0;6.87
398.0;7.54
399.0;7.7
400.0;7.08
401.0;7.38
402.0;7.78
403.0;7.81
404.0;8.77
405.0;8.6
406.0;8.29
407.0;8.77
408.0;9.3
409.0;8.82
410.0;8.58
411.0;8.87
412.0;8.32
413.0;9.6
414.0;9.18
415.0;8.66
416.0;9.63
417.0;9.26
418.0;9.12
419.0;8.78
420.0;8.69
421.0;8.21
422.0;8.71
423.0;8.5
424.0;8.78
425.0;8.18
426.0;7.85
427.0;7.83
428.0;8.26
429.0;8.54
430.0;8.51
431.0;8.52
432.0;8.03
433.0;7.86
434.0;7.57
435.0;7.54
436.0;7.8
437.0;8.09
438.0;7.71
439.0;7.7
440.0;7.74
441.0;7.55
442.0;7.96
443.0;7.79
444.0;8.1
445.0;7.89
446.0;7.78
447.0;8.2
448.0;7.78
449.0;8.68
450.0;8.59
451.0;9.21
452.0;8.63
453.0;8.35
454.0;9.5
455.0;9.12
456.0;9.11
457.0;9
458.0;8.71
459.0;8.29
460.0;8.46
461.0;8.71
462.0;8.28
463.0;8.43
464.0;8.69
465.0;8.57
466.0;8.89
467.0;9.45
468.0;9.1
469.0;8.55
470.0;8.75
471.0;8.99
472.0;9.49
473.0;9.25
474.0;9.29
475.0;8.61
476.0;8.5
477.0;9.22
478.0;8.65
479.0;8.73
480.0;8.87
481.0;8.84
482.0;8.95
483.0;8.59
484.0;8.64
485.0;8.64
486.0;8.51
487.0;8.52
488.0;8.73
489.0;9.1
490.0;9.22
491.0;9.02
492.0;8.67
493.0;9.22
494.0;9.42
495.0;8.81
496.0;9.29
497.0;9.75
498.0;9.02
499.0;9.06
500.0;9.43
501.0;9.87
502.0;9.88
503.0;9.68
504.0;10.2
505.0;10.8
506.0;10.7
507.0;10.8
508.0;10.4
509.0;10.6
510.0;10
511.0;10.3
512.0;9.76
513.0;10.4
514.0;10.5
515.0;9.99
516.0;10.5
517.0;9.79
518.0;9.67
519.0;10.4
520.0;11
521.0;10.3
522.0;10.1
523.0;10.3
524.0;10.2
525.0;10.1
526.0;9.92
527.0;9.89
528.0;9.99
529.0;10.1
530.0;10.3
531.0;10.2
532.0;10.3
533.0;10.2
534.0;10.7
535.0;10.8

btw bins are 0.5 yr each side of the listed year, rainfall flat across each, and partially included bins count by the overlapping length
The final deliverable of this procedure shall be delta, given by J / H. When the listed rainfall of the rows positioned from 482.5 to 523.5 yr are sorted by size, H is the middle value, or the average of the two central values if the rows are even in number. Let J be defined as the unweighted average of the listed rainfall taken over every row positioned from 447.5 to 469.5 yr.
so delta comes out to 0.89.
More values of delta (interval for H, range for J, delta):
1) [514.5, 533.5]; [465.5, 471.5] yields 0.88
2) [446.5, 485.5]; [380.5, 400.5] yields 0.82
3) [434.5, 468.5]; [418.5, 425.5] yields 1.02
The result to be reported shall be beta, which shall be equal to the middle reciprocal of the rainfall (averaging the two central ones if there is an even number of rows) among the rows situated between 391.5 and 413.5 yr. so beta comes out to 0.128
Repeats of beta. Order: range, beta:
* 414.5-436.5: 0.118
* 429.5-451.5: 0.127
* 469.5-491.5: 0.114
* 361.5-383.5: 0.129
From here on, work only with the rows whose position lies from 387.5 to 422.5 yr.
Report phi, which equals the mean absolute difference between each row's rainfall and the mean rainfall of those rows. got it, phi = 0.81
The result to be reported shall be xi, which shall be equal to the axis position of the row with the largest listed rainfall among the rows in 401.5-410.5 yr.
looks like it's 408.0 yr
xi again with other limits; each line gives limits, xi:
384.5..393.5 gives 388.0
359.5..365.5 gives 362.0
